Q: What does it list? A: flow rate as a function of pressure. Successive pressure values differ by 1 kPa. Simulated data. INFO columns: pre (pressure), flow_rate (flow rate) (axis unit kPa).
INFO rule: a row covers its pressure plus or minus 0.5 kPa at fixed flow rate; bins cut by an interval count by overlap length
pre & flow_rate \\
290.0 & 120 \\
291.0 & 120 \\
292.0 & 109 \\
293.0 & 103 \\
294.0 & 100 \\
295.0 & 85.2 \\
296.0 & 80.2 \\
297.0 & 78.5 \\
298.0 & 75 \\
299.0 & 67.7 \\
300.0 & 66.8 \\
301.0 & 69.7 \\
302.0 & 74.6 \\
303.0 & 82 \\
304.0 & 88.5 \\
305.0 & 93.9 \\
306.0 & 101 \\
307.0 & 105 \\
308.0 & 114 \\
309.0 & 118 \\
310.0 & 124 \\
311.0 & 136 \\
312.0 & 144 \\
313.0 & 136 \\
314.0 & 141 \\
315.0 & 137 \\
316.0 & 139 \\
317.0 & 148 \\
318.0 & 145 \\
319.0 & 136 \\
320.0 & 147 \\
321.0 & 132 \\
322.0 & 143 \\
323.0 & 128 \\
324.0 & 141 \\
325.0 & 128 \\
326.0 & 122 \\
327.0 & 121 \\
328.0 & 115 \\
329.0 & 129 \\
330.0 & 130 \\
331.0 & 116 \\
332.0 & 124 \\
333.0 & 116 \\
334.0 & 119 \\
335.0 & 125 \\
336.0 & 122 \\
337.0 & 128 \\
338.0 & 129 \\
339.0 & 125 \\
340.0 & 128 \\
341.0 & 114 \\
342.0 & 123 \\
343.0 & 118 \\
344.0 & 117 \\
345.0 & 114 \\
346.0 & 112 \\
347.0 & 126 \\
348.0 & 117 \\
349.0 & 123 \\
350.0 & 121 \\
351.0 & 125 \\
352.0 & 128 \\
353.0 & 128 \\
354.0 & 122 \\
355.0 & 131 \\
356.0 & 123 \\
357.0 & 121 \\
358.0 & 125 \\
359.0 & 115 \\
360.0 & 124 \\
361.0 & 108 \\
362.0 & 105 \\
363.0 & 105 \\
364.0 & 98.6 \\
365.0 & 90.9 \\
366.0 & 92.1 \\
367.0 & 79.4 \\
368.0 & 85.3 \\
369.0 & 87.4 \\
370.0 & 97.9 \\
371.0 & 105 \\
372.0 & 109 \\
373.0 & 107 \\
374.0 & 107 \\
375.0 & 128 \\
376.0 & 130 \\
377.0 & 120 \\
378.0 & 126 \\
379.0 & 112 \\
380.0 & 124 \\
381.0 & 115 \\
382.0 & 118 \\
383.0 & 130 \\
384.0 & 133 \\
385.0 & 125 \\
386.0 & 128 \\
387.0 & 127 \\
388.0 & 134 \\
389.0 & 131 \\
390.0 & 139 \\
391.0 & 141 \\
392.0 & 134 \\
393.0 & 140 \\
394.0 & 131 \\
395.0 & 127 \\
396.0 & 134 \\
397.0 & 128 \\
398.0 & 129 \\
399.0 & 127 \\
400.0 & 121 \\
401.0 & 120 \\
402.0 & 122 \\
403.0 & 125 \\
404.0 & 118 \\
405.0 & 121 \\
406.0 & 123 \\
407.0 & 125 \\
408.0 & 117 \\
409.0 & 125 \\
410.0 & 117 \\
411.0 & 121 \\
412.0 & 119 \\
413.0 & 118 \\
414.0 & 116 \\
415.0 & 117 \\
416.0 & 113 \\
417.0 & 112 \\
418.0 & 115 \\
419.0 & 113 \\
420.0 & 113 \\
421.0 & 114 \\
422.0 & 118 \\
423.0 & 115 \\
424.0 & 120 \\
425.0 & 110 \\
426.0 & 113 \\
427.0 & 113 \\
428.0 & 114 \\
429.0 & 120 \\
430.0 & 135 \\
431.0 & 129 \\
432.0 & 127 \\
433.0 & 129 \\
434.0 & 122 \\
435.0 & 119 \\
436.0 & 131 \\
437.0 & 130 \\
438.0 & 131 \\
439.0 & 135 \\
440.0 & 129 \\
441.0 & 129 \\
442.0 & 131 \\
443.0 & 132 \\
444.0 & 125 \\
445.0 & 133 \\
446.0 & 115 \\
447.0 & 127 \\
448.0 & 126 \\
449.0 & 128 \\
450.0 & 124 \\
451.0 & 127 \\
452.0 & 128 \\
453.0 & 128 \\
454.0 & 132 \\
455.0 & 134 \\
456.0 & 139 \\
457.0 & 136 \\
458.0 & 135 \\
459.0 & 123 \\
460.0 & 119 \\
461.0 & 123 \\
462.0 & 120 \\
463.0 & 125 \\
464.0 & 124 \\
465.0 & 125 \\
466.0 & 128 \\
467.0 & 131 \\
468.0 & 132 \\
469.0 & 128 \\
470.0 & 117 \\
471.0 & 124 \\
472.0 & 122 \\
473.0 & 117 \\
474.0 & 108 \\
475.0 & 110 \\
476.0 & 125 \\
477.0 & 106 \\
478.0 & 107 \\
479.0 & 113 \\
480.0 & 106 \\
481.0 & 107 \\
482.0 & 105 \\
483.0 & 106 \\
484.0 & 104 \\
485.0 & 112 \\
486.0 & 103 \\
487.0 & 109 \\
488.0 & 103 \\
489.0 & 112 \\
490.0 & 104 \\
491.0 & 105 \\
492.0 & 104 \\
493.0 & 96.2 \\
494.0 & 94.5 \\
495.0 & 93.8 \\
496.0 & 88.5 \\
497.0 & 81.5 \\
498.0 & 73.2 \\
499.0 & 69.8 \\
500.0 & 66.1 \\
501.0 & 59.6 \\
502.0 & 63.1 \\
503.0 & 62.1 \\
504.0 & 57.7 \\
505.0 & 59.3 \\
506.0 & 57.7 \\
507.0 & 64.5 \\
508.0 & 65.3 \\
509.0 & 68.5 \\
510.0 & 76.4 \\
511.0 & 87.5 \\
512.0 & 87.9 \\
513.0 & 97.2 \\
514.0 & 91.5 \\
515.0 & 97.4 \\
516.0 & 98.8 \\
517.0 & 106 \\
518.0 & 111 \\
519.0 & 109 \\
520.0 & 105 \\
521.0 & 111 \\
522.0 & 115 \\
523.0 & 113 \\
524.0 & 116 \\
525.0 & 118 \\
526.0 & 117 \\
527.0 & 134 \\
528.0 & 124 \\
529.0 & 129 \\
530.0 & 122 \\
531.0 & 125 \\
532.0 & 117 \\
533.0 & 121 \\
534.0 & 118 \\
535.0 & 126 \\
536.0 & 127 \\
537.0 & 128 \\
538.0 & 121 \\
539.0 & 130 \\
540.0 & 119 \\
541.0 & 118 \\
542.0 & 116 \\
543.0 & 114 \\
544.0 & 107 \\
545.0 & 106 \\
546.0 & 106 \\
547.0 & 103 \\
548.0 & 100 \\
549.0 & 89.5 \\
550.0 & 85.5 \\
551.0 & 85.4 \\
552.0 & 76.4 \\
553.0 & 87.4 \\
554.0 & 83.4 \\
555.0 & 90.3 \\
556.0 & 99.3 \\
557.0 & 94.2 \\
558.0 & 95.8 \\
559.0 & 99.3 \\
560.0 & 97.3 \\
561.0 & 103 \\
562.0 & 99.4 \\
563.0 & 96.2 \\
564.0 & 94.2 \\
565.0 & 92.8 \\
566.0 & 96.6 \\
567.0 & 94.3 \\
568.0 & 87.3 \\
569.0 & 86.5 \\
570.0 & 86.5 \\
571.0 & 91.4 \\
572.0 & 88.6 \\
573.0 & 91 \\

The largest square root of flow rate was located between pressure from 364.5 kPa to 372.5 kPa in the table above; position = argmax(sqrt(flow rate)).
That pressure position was 372.0 kPa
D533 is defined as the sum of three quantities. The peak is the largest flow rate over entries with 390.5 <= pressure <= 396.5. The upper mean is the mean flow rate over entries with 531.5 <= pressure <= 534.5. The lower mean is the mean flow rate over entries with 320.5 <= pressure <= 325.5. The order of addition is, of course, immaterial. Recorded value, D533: 394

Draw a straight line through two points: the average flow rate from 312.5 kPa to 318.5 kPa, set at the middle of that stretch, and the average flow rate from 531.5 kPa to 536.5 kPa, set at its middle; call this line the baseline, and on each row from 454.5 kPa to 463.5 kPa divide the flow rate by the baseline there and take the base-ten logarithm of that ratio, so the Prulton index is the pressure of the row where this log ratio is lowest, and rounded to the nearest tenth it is 460.0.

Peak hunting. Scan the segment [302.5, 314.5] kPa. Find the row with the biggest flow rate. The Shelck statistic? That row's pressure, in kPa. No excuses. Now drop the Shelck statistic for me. 312.0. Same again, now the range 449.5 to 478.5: 456.0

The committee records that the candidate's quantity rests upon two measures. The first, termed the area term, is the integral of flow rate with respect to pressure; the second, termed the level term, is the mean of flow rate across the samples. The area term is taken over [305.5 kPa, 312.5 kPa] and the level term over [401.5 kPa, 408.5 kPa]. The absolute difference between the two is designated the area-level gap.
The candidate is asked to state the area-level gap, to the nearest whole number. 720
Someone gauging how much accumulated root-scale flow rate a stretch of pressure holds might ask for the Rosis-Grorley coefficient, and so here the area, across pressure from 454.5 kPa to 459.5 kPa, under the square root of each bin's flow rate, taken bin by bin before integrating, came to 58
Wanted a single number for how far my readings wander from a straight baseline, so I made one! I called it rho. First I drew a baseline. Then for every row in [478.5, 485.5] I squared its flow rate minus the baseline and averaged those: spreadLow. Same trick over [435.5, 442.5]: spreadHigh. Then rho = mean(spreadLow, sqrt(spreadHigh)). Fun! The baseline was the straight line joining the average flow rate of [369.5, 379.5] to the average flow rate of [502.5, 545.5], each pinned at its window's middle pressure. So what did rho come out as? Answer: 16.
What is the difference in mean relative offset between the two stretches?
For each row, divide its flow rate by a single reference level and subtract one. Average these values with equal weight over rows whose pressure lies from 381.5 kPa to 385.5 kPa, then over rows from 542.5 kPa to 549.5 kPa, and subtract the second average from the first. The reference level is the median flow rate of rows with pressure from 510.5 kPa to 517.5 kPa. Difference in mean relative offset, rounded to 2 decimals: 0.24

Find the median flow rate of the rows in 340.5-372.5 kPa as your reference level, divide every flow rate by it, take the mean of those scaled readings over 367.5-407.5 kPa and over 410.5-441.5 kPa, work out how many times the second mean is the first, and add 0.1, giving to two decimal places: 1.09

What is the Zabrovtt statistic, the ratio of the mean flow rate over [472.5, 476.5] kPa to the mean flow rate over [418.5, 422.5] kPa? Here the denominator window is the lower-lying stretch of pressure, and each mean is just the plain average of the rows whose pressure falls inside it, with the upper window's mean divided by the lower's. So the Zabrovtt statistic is 1.0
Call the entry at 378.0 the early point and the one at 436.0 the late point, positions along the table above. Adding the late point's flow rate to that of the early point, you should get 257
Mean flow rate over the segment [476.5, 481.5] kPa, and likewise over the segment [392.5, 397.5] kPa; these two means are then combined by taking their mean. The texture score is 120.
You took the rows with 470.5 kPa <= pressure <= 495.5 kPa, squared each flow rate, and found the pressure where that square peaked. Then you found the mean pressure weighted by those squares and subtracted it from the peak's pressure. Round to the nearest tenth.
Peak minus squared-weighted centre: -6.2 kPa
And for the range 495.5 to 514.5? 7.3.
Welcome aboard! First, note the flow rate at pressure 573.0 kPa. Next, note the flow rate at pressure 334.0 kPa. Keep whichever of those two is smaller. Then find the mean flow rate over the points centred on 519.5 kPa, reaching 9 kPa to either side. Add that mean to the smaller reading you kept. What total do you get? 199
